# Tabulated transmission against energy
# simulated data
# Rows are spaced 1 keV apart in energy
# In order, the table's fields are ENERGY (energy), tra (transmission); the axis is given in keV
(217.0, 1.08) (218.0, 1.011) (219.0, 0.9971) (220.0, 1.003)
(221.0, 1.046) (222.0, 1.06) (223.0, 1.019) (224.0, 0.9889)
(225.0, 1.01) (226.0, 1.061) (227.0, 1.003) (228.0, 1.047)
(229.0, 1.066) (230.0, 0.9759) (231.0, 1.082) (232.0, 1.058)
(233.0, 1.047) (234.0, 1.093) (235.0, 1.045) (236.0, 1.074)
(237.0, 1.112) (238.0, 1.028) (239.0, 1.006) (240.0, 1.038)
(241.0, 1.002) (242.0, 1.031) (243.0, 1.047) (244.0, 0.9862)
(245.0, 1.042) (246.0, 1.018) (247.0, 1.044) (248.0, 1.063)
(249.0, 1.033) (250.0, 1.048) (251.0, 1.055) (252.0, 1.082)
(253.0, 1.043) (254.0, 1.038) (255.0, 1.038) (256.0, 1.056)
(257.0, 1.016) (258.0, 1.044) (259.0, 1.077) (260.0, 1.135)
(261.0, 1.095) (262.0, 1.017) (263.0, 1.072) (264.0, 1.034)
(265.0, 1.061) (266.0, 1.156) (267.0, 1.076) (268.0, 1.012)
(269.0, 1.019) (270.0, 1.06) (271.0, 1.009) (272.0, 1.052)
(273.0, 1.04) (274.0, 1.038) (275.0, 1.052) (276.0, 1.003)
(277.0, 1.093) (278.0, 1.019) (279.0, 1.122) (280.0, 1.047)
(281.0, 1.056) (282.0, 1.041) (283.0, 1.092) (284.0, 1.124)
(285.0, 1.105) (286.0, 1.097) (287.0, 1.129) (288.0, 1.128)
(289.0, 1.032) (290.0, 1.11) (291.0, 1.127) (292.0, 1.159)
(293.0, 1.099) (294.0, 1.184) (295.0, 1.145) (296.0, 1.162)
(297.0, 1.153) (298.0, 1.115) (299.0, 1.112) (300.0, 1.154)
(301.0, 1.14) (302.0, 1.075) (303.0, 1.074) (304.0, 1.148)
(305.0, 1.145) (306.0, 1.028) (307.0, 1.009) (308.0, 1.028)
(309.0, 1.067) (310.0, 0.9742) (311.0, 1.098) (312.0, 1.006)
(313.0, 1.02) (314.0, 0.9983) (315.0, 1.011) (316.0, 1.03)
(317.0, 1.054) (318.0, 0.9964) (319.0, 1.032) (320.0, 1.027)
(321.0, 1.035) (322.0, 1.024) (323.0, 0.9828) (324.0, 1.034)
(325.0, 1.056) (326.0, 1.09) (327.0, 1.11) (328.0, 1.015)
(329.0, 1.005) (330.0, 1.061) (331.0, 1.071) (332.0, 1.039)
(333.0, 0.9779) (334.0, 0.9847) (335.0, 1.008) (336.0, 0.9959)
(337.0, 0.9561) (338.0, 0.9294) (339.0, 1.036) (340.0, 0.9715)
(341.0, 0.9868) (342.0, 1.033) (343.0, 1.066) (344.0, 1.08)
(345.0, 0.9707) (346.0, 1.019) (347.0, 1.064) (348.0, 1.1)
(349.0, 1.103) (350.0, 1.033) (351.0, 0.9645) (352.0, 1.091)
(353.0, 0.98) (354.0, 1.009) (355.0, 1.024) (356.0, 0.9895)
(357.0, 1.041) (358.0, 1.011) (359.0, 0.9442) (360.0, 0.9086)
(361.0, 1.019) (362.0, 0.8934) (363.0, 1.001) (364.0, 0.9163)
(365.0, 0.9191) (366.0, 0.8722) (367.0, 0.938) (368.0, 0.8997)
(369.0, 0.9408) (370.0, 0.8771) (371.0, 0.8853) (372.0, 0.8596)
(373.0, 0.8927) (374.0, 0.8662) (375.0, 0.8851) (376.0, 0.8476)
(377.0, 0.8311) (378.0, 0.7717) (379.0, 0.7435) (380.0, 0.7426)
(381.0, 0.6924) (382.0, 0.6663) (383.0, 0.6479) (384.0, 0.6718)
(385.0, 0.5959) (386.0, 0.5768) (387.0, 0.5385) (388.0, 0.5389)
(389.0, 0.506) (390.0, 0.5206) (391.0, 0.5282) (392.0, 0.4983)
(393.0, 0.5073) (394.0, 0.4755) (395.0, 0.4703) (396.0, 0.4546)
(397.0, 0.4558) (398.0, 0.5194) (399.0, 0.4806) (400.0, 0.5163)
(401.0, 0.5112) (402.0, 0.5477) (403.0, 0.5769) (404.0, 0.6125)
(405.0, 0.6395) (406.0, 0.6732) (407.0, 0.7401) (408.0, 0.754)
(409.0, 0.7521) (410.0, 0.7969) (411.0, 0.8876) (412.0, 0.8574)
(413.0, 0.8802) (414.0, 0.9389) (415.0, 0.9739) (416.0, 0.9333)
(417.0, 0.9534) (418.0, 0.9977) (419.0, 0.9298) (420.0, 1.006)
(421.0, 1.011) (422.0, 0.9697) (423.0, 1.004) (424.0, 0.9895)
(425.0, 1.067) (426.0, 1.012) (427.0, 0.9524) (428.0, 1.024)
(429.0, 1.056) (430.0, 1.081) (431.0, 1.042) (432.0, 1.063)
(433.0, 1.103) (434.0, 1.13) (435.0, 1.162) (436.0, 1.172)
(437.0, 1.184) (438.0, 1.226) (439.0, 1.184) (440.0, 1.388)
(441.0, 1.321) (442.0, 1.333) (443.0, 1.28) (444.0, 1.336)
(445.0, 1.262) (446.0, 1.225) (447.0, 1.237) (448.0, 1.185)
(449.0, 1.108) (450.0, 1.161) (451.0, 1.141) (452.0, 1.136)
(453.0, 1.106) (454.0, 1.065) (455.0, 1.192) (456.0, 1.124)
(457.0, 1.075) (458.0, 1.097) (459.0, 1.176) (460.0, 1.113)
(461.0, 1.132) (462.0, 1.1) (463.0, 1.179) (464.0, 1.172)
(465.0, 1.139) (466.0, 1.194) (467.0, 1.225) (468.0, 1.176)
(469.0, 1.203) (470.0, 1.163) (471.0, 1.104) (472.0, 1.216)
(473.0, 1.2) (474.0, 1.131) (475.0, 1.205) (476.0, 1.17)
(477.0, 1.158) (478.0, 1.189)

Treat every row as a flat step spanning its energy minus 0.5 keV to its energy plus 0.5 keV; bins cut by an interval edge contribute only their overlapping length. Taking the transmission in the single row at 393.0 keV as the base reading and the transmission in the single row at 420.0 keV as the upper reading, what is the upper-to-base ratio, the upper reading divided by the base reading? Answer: 1.98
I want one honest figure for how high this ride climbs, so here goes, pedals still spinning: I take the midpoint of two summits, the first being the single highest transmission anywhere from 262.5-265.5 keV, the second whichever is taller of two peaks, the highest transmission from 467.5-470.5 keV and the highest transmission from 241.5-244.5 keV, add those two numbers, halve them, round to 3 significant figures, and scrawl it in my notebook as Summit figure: 1.14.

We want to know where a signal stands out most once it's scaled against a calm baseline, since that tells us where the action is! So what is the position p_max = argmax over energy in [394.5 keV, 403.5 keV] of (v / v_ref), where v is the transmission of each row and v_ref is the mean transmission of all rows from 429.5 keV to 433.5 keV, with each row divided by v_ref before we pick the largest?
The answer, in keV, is 403.0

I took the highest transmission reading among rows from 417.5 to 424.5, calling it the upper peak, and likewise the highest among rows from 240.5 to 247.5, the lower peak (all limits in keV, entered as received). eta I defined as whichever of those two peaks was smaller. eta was 1.01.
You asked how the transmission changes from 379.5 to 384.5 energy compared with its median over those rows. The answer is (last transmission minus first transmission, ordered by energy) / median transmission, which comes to -0.11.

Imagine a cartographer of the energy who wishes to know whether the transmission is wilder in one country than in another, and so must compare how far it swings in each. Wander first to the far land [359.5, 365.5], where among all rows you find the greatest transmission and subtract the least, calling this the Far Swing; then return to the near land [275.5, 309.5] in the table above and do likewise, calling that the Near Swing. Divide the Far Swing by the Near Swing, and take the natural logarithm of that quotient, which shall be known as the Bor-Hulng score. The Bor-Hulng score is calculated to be -0.4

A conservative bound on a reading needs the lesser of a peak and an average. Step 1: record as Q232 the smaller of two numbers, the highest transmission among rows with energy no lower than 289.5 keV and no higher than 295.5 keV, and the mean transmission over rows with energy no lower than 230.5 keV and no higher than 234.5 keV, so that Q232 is 1.07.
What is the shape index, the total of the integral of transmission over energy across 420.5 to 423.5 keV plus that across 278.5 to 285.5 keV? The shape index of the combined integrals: 11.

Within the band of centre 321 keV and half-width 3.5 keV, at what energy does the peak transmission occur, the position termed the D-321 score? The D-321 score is 321.0 keV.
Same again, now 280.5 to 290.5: 287.0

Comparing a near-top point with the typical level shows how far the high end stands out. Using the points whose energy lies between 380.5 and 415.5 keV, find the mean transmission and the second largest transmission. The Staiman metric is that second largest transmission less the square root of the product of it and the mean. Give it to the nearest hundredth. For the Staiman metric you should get 0.17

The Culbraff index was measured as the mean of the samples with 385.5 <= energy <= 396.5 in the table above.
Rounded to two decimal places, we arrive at 0.51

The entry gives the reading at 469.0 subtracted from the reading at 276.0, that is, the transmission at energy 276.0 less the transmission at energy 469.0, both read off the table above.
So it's -0.20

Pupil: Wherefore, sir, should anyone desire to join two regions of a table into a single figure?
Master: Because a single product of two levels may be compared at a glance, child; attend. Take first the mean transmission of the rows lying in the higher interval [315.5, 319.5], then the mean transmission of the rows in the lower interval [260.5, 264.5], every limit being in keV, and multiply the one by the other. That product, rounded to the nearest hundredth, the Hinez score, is 1.08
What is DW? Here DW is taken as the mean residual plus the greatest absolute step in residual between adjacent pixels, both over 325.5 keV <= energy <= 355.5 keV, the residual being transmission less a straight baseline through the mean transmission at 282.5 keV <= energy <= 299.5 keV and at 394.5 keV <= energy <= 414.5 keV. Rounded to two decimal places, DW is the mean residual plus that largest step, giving 0.24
